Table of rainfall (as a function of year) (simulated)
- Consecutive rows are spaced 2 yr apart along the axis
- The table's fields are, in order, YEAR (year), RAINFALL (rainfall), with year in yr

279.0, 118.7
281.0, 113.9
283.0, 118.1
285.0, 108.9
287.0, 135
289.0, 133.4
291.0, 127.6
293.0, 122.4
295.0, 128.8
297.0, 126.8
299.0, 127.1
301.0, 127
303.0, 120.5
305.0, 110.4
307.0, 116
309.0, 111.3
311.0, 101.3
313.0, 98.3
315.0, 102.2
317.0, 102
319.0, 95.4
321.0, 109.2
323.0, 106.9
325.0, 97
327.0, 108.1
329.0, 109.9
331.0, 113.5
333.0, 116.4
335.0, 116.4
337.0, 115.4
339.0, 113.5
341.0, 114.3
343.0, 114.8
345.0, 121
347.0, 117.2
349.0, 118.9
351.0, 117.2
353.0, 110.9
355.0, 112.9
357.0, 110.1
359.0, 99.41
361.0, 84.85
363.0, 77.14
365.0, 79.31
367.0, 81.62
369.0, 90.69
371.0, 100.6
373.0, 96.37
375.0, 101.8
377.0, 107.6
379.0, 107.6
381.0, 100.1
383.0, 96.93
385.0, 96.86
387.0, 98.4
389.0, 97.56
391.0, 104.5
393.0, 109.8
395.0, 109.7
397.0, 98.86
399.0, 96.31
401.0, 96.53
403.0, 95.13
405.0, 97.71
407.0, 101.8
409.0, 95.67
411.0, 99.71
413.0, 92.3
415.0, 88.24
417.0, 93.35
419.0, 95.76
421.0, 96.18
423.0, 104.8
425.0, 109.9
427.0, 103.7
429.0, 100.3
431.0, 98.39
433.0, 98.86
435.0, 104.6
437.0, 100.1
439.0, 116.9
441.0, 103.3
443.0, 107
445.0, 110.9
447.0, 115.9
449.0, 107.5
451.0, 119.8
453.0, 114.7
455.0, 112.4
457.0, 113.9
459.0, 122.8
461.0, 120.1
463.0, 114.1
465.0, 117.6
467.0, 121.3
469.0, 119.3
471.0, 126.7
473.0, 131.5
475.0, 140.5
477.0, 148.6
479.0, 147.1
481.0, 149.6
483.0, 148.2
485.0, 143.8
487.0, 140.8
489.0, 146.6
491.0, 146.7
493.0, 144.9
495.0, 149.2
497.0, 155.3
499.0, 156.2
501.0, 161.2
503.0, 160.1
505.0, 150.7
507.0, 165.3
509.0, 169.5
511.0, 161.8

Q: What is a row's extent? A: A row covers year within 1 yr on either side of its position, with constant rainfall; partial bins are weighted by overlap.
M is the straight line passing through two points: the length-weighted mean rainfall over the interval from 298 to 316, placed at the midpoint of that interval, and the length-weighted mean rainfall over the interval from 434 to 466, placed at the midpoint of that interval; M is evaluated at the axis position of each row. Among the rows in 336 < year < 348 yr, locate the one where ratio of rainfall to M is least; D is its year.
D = 339.0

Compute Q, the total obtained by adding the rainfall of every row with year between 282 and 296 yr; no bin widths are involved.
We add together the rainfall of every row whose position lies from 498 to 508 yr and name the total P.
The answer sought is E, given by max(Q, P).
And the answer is 874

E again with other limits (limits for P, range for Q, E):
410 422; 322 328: 566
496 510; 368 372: 1118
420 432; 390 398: 613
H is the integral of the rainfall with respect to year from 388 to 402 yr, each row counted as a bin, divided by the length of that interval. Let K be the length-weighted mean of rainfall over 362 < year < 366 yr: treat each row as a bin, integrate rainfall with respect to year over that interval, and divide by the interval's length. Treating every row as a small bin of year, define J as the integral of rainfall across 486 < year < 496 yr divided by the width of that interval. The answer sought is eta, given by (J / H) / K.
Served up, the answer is 0.018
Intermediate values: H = 102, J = 146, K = 78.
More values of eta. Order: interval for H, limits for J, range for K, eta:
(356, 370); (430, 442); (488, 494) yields 0.008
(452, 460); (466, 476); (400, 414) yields 0.011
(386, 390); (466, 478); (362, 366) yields 0.017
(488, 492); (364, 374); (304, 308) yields 0.005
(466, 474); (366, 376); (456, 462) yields 0.006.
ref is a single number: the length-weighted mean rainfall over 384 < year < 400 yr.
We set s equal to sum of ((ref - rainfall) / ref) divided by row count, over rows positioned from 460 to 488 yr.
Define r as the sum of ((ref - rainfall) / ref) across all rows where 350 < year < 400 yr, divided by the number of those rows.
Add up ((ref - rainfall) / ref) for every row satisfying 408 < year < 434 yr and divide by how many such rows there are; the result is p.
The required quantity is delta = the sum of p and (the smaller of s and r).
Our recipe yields -0.28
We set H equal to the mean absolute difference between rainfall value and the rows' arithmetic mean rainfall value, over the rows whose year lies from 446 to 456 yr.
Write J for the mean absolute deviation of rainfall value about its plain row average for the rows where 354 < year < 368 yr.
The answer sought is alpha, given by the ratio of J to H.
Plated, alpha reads 4.0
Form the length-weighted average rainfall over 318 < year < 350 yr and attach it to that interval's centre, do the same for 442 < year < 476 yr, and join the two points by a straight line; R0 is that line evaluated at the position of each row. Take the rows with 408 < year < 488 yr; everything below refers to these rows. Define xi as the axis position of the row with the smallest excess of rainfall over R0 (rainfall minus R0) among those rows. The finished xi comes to 415.0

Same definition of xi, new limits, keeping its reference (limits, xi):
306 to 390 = 363.0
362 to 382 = 363.0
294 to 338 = 319.0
